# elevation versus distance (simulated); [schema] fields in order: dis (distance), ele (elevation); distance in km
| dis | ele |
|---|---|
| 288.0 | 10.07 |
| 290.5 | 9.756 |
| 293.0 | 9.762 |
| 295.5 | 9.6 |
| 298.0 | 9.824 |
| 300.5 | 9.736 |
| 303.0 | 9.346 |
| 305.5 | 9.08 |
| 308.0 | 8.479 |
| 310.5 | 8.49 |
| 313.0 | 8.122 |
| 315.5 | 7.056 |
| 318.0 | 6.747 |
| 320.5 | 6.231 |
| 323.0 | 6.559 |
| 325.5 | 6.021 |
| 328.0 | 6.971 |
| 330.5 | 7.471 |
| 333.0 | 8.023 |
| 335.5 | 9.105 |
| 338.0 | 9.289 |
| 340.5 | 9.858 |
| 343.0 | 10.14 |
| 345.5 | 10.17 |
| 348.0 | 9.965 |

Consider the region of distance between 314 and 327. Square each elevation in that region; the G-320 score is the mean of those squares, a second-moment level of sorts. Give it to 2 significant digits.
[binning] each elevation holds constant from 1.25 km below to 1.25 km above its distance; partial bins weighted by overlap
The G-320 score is 43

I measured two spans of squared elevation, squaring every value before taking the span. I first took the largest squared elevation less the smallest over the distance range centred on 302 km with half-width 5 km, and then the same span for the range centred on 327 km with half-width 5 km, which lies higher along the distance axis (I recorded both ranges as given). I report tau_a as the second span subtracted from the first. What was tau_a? -5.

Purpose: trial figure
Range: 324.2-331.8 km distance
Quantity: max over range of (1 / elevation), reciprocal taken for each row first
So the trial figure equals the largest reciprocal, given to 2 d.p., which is 0.17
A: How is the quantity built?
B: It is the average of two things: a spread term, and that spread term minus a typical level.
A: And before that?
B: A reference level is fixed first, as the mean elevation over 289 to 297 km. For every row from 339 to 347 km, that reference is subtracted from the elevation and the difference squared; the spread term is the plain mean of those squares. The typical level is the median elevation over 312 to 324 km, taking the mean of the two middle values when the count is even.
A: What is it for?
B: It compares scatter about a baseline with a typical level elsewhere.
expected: -3.2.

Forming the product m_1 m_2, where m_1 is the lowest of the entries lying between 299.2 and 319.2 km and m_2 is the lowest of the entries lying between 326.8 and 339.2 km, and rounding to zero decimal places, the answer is 47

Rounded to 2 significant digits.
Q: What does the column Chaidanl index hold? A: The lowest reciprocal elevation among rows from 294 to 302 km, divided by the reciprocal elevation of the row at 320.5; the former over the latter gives 0.63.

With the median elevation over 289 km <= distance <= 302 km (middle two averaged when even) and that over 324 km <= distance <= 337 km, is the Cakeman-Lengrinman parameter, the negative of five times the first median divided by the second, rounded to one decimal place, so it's -6.5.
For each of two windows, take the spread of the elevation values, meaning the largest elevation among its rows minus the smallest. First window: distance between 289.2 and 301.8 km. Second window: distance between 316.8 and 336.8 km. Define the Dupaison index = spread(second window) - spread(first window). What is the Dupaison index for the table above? 2.86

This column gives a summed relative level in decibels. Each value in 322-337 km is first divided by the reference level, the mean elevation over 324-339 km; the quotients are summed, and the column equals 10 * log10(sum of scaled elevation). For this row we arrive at 7.5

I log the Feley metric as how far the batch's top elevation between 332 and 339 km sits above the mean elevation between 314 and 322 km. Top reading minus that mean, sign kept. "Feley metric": 2.6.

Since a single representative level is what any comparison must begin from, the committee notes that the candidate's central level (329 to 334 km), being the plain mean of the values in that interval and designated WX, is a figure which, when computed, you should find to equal 7.7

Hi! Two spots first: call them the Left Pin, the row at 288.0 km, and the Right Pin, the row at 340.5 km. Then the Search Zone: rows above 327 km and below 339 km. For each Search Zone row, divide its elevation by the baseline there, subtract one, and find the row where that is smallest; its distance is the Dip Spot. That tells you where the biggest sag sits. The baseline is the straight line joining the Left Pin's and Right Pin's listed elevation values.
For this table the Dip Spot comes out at 328.0 km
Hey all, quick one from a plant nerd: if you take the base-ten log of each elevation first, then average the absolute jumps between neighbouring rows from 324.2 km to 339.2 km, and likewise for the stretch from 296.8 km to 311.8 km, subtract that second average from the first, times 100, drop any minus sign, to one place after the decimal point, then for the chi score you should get 2.5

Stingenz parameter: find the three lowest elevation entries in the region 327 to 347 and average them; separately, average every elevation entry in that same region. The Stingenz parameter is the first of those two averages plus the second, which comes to 16.4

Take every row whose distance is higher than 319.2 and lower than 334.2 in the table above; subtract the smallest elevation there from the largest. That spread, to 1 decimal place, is 2.0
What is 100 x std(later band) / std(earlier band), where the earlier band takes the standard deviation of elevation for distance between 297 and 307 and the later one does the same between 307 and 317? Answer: 195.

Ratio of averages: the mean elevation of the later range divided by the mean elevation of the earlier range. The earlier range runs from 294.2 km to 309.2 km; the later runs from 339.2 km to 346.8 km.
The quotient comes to 1.08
